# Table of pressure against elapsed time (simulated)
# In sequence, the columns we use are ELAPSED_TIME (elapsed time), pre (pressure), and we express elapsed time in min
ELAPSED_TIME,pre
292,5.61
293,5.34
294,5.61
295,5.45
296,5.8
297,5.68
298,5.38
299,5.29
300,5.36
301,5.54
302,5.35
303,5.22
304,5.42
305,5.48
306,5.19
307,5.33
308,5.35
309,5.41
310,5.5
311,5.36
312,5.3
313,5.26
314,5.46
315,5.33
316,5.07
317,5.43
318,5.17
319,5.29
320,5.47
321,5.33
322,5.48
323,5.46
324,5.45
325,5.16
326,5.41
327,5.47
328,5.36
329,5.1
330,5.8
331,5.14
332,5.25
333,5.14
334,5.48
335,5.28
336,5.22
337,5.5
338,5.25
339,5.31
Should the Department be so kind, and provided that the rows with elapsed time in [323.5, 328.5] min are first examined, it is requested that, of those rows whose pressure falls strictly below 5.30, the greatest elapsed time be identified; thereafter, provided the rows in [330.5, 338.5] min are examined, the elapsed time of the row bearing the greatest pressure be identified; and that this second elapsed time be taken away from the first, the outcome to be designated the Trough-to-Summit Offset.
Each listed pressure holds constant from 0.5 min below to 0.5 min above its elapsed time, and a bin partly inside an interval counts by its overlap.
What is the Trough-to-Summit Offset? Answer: -12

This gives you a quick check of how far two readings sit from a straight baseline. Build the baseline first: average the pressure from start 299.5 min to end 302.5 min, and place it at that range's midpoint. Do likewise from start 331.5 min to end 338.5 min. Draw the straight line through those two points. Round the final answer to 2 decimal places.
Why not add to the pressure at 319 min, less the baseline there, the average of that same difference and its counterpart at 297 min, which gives 0.03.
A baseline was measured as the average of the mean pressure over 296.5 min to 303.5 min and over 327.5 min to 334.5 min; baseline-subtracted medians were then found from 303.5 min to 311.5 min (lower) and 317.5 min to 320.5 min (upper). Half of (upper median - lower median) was -0.05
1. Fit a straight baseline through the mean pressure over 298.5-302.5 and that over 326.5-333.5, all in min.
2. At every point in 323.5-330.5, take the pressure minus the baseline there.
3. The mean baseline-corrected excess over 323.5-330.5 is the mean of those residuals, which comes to 0.064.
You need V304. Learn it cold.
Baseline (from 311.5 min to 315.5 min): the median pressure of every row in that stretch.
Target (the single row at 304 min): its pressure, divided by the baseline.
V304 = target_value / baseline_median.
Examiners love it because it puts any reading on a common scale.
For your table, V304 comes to 1.02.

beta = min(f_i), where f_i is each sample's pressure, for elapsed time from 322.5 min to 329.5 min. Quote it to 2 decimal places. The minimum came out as 5.10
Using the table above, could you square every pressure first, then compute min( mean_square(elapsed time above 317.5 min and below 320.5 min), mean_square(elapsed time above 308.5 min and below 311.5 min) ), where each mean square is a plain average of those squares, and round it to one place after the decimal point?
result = 28.2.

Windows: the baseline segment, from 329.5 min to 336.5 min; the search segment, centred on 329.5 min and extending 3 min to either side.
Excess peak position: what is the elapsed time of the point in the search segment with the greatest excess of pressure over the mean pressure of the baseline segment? 330 min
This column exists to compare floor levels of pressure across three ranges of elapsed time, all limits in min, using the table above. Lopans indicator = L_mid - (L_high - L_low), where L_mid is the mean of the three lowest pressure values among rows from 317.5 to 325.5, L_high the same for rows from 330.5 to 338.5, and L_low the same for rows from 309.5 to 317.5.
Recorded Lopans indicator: 5.25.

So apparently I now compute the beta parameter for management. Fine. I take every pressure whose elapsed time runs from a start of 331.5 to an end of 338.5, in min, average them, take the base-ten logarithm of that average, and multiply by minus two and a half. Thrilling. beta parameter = -1.811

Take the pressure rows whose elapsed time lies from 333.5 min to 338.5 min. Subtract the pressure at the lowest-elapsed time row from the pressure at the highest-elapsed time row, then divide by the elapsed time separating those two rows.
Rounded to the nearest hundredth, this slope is -0.06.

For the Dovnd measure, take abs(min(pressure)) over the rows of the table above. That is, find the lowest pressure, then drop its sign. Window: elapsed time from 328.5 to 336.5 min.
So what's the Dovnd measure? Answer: 5.10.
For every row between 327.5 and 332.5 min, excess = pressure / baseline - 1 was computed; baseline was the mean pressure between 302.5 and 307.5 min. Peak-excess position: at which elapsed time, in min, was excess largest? 330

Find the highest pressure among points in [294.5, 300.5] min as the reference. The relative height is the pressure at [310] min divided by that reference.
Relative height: 0.95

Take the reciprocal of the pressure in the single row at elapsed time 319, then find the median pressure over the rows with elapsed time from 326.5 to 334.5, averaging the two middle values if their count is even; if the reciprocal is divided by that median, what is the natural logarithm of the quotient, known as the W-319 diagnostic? -3.33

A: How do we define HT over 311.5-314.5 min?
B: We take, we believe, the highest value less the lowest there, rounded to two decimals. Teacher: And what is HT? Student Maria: 0.20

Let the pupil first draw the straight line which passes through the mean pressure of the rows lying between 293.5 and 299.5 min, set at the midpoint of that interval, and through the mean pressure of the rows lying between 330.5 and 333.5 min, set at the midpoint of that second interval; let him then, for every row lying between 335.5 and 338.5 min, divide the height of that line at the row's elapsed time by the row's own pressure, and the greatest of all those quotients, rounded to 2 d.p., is 0.98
